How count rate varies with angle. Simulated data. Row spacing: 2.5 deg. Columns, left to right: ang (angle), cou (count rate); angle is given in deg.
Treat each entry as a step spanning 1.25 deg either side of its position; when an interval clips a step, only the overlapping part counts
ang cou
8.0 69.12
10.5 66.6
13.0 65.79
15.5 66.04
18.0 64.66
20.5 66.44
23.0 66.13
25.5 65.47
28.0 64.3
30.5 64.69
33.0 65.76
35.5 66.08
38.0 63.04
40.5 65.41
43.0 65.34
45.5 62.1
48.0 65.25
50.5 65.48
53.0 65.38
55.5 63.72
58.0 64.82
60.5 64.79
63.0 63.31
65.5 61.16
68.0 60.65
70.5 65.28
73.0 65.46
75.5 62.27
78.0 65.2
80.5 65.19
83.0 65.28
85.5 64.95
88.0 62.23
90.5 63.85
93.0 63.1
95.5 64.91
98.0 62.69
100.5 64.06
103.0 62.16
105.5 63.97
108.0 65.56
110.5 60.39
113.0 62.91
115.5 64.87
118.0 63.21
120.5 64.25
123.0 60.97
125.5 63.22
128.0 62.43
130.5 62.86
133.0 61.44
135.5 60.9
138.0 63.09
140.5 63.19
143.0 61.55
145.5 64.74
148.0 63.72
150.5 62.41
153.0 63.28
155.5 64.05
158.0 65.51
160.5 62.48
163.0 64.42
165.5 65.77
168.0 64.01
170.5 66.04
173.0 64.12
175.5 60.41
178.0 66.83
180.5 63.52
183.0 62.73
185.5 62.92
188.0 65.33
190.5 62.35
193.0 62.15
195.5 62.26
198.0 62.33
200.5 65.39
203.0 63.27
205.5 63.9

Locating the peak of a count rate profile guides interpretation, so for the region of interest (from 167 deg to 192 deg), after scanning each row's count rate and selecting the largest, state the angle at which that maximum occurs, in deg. 178.0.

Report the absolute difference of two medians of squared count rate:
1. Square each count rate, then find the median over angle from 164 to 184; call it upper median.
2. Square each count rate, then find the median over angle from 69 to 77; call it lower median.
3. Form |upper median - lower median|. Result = 157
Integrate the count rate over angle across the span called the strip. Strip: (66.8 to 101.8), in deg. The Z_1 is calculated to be 2238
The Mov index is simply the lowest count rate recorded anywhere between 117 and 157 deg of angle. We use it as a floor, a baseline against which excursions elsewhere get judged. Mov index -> 60.9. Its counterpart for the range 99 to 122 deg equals 60.39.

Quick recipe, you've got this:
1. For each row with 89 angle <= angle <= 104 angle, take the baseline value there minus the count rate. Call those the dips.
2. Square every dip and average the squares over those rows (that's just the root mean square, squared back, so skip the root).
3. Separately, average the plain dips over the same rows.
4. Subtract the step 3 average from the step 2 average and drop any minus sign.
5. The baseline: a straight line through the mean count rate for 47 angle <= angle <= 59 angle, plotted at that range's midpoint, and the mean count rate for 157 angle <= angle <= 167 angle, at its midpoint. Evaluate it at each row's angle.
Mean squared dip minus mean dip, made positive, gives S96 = 1.2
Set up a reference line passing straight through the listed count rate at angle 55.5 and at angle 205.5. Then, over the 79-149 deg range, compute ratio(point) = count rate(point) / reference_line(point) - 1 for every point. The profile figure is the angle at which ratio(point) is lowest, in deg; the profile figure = 110.5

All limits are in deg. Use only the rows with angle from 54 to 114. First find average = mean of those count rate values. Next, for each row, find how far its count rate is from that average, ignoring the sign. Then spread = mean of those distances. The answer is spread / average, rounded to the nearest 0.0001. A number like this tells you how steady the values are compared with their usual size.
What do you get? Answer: 0.0206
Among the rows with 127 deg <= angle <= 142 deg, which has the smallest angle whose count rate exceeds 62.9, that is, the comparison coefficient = 138.0 deg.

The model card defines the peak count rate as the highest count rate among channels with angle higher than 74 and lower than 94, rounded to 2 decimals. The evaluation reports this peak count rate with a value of 65.28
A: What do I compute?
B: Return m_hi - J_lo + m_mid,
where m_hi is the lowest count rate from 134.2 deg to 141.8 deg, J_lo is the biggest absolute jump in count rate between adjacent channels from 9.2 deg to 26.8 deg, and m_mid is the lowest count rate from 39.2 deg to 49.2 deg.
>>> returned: 121.2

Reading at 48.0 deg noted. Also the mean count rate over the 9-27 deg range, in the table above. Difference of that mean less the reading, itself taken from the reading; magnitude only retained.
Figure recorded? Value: 64.6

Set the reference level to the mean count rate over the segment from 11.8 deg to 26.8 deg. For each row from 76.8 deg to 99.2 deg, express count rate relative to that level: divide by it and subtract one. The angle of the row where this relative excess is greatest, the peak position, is 83.0 deg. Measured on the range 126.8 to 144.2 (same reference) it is 140.5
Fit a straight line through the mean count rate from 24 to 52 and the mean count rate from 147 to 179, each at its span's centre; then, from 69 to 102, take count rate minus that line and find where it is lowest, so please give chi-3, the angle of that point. 75.5 deg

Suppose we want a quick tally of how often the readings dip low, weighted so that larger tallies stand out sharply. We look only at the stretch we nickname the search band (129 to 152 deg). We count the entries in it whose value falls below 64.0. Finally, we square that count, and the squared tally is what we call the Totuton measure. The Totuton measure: 64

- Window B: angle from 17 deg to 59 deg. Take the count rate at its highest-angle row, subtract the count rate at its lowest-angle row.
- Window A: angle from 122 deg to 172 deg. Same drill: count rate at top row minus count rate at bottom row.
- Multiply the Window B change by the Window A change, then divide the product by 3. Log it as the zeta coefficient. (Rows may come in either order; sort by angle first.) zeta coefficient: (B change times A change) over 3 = 0.27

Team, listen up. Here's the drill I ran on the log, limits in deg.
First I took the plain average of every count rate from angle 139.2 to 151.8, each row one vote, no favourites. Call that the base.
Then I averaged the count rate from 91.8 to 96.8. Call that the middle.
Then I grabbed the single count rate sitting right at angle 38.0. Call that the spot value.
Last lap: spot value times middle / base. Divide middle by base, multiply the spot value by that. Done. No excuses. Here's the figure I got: 63.9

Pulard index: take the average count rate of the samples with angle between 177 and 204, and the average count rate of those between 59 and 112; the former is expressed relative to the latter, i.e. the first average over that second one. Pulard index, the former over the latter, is 1.00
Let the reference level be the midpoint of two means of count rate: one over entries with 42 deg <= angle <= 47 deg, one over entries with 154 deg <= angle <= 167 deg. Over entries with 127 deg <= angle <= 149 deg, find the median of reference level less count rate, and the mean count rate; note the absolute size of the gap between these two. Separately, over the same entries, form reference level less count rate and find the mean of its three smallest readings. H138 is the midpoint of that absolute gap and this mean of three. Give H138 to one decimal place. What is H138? 30.8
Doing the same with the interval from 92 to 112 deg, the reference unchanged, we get 31.0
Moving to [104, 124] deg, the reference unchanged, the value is 31.0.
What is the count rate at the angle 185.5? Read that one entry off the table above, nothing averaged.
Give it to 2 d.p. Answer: 62.92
